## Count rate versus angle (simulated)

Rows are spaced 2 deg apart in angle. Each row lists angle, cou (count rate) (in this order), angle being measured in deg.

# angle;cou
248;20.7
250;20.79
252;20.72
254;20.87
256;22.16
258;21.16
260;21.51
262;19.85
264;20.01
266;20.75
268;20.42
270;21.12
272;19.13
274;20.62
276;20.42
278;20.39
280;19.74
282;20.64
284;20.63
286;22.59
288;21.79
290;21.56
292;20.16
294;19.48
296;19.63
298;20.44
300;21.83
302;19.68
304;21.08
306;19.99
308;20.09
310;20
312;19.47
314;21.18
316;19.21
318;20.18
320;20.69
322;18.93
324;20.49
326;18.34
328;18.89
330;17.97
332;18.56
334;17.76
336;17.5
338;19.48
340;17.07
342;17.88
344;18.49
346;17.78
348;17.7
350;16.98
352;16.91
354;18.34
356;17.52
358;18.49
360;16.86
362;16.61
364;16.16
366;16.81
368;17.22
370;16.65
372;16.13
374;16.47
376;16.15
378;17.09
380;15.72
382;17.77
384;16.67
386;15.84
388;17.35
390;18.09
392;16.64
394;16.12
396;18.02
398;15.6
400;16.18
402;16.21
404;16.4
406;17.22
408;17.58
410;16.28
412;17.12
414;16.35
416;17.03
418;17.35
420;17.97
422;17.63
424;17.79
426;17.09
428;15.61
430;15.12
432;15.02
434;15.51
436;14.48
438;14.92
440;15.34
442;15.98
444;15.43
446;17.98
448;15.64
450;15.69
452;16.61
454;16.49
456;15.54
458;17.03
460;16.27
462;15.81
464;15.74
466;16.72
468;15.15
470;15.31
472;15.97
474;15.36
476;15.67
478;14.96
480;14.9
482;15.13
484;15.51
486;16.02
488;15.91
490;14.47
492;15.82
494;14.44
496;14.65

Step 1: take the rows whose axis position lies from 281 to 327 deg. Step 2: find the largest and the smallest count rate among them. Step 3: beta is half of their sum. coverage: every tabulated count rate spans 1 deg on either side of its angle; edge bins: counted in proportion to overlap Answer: 20.5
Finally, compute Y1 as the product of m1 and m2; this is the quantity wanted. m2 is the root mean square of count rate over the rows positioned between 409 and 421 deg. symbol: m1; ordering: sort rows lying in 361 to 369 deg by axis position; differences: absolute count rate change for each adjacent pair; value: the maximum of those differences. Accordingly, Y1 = 11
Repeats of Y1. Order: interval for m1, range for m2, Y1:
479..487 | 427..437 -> 8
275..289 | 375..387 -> 32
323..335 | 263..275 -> 44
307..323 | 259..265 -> 40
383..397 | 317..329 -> 37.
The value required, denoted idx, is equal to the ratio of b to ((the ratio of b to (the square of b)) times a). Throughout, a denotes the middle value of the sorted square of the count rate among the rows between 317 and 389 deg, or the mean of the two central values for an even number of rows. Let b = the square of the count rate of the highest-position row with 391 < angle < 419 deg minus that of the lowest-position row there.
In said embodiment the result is 2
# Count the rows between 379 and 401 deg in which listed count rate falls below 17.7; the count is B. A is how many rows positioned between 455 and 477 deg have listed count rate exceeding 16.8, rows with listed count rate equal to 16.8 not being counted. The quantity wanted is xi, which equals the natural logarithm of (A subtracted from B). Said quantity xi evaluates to 1.95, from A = 1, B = 8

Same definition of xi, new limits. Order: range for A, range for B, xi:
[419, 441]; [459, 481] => 1.95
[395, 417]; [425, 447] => 1.61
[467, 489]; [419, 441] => 2.20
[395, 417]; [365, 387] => 1.61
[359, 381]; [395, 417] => 1.79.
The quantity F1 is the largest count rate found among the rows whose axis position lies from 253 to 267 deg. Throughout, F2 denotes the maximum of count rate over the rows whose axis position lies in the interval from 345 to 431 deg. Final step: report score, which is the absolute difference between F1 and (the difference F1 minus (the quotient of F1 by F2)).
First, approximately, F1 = 22.16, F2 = 18.49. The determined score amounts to 1.20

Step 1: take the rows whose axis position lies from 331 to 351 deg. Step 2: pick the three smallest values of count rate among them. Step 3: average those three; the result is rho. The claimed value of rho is 17.2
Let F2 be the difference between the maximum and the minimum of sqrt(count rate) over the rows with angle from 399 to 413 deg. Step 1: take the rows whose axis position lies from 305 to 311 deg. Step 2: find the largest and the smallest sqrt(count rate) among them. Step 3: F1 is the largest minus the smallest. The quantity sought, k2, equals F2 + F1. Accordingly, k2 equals 0.18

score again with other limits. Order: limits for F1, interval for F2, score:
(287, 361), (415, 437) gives 1.21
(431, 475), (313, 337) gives 0.85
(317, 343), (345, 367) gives 1.12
